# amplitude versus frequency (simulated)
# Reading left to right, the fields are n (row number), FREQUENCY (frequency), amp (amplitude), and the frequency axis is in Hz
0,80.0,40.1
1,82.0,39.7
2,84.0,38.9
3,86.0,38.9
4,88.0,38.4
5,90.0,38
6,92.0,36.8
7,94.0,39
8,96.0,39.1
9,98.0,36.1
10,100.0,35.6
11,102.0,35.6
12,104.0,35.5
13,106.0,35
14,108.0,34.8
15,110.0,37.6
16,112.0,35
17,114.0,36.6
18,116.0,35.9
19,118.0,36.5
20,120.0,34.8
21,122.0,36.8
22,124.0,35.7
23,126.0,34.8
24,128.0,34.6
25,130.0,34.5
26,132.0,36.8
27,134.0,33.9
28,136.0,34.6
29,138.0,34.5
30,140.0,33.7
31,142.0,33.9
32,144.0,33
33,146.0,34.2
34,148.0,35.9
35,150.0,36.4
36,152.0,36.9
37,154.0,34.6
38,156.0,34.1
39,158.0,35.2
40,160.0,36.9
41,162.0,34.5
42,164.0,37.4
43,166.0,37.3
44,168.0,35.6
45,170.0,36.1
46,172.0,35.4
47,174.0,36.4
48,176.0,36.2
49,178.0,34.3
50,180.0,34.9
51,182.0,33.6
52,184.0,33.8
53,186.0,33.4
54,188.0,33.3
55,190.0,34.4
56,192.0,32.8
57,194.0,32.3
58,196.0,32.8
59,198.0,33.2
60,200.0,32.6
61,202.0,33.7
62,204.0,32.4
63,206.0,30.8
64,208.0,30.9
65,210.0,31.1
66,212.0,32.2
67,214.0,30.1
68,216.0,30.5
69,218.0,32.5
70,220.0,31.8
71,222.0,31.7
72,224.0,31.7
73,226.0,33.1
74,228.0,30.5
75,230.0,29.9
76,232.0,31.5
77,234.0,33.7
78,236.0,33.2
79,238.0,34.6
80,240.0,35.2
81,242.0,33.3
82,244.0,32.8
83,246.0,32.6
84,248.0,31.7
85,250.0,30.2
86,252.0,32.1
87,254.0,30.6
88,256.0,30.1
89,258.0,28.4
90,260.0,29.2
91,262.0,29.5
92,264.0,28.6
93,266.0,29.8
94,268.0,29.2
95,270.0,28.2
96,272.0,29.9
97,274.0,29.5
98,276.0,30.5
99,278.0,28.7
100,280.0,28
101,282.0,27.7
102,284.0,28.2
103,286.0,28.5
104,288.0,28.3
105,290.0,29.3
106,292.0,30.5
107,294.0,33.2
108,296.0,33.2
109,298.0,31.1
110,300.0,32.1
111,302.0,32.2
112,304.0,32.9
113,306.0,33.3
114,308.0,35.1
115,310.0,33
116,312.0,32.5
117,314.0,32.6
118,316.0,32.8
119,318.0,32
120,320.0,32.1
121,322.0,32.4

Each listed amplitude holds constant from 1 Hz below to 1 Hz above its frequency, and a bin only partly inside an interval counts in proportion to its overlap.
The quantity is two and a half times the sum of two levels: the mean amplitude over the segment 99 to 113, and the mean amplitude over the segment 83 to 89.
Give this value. 186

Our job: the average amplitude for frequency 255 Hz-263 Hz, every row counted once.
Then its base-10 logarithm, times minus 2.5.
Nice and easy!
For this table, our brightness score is -3.67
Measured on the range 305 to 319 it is -3.80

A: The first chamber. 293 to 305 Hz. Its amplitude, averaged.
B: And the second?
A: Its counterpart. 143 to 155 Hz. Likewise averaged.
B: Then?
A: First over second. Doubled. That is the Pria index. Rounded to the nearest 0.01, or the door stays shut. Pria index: 1.85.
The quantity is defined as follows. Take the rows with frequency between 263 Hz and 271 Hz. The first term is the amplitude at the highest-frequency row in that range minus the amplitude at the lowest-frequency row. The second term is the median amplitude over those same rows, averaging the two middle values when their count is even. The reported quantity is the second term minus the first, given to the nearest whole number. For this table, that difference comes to 29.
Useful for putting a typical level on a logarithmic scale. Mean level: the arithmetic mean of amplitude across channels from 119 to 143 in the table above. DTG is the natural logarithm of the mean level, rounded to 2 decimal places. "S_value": 3.55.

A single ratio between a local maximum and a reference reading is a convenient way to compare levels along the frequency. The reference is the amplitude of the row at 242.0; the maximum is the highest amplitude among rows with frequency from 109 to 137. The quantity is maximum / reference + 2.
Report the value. 3.13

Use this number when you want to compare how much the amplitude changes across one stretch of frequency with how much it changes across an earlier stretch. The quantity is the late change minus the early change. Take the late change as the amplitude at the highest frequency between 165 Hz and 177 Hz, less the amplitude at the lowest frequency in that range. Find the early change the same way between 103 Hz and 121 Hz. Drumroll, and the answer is 0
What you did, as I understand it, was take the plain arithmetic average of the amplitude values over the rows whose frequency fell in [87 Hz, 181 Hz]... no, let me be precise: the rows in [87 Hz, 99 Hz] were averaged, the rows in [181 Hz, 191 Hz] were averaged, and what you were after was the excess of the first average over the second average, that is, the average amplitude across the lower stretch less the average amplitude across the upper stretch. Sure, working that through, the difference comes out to 4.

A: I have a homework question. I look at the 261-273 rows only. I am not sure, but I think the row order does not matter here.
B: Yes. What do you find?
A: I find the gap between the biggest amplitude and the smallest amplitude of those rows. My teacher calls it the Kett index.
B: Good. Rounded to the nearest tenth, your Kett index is 1.7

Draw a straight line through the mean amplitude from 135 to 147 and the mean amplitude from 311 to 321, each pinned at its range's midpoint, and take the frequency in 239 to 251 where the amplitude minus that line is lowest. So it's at 250.0 Hz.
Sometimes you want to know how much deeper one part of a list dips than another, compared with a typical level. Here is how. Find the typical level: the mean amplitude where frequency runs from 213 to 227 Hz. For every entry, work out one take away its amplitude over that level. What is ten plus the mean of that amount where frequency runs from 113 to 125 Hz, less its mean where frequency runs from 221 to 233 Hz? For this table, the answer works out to 9.9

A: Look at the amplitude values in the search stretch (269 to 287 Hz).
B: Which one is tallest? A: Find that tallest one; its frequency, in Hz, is 276.0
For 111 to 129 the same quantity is 122.0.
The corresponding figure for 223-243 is 240.0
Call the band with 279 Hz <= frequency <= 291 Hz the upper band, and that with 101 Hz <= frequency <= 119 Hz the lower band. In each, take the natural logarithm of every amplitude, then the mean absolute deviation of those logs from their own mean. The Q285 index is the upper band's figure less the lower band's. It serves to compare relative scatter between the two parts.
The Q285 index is -0.007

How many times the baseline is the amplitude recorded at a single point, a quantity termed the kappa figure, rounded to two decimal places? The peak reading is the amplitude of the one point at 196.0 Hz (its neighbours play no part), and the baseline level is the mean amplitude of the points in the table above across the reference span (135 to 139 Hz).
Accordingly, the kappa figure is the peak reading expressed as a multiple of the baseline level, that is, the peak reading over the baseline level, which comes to 0.95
